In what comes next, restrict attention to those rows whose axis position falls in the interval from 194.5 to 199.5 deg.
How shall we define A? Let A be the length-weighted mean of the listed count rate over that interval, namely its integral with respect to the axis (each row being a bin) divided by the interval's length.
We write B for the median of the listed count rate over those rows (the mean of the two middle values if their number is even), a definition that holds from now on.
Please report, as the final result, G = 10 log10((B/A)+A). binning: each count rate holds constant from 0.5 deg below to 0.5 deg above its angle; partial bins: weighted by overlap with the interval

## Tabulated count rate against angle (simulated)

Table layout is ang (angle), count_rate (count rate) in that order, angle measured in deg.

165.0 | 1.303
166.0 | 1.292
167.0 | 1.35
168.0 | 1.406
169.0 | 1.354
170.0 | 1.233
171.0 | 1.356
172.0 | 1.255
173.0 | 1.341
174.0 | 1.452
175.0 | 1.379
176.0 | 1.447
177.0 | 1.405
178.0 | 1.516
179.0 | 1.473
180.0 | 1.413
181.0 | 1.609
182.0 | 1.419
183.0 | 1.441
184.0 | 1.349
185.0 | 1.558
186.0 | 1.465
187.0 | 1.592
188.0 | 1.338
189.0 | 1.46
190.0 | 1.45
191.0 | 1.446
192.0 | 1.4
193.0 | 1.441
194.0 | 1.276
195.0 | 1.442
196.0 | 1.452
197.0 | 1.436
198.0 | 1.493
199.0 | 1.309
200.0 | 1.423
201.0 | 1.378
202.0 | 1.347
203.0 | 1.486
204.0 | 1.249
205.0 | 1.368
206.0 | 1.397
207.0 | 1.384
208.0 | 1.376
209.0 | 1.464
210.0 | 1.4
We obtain 3.87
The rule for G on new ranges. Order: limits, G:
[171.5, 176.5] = 3.76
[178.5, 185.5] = 3.89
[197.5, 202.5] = 3.77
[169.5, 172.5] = 3.54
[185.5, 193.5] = 3.89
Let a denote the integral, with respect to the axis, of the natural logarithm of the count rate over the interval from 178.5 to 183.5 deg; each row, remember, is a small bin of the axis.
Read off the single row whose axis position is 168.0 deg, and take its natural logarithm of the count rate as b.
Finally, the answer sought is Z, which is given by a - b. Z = 1.6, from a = 1.92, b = 0.34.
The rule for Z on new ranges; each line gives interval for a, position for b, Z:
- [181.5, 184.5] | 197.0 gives 0.7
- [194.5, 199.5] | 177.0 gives 1.4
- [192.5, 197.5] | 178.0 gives 1.3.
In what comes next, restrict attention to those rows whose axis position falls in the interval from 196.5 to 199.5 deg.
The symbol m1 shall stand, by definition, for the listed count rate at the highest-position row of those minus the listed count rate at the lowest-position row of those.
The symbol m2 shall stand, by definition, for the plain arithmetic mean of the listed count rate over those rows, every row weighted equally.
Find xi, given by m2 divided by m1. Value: -11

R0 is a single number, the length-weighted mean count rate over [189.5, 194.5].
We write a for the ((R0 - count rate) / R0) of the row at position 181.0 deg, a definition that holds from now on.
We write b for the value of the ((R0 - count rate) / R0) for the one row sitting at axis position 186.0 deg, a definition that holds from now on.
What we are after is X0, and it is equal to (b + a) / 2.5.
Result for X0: -0.08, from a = -0.15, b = -0.044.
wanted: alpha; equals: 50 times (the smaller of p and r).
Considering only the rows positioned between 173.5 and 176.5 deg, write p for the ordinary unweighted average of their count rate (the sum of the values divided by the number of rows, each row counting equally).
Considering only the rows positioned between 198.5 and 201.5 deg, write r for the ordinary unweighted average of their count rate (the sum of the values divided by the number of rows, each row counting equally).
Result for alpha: 68.5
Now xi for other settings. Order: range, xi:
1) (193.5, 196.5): 8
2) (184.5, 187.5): 45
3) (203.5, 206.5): 9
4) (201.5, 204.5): -14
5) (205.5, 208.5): -66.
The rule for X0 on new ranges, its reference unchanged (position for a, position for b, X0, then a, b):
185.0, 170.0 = 0.00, -0.11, 0.121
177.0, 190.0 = -0.01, 0.00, -0.034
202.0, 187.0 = -0.04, 0.04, -0.135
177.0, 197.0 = -0.01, 0.00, -0.024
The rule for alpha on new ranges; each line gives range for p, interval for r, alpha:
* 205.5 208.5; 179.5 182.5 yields 69.3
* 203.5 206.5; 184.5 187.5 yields 66.9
